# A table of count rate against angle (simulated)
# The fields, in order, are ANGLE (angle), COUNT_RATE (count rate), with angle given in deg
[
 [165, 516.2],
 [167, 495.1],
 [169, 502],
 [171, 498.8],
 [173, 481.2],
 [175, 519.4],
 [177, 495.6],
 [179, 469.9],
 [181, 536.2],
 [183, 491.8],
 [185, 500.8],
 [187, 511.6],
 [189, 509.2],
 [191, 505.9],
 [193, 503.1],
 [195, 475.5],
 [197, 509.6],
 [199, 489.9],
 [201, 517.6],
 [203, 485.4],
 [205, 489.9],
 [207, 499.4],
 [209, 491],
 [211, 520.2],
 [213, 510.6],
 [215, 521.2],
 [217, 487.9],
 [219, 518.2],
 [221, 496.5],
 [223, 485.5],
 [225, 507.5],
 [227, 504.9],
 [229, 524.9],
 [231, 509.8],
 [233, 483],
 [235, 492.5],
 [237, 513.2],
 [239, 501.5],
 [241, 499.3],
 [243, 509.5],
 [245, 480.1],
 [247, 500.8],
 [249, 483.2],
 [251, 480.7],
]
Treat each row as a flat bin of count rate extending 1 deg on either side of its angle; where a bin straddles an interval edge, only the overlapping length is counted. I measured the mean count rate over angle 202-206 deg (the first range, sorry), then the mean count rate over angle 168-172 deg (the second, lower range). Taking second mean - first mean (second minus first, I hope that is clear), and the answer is 13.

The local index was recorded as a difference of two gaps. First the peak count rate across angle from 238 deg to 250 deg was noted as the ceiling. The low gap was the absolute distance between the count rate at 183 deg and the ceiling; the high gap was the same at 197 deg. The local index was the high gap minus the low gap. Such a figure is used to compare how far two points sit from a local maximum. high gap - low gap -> -18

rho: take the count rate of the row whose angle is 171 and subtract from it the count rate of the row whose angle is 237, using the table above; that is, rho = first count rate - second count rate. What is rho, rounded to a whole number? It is -14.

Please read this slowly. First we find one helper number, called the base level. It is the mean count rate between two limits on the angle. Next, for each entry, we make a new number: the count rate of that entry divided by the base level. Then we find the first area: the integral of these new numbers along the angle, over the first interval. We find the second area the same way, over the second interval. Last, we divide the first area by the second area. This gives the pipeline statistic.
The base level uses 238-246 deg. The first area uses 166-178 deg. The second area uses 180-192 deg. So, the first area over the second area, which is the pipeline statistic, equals 0.979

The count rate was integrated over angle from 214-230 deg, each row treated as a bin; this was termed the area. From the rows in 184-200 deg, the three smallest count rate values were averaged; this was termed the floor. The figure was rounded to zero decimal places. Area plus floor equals 8582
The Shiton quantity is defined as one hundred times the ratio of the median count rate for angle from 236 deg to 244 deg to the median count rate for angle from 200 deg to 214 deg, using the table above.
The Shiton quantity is 101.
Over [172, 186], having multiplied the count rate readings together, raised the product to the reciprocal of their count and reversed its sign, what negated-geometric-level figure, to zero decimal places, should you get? -499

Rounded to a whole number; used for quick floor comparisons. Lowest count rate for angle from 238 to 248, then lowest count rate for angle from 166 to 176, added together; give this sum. 961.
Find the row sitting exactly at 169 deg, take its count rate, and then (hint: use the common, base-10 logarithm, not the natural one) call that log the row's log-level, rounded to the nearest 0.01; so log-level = 2.70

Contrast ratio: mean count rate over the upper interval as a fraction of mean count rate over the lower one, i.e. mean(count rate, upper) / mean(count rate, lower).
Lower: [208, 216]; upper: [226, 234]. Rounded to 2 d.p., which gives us 0.99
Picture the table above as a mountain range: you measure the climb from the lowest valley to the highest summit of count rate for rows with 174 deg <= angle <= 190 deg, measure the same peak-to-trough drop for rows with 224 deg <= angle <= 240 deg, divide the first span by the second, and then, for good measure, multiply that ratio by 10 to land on 15.8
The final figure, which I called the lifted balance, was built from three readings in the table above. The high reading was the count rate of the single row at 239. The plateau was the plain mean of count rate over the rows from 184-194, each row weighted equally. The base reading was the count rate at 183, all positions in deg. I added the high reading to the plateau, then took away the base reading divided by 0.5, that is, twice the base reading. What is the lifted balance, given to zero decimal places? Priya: 24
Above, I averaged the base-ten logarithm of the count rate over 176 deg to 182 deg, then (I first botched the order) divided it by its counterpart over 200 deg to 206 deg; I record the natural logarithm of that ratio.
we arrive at 0.0008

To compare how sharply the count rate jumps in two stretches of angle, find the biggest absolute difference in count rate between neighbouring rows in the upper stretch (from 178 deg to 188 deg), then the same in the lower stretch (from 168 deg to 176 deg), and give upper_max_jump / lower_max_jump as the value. 1.74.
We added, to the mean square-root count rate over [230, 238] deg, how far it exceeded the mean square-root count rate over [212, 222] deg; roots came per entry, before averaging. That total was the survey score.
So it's 22.2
